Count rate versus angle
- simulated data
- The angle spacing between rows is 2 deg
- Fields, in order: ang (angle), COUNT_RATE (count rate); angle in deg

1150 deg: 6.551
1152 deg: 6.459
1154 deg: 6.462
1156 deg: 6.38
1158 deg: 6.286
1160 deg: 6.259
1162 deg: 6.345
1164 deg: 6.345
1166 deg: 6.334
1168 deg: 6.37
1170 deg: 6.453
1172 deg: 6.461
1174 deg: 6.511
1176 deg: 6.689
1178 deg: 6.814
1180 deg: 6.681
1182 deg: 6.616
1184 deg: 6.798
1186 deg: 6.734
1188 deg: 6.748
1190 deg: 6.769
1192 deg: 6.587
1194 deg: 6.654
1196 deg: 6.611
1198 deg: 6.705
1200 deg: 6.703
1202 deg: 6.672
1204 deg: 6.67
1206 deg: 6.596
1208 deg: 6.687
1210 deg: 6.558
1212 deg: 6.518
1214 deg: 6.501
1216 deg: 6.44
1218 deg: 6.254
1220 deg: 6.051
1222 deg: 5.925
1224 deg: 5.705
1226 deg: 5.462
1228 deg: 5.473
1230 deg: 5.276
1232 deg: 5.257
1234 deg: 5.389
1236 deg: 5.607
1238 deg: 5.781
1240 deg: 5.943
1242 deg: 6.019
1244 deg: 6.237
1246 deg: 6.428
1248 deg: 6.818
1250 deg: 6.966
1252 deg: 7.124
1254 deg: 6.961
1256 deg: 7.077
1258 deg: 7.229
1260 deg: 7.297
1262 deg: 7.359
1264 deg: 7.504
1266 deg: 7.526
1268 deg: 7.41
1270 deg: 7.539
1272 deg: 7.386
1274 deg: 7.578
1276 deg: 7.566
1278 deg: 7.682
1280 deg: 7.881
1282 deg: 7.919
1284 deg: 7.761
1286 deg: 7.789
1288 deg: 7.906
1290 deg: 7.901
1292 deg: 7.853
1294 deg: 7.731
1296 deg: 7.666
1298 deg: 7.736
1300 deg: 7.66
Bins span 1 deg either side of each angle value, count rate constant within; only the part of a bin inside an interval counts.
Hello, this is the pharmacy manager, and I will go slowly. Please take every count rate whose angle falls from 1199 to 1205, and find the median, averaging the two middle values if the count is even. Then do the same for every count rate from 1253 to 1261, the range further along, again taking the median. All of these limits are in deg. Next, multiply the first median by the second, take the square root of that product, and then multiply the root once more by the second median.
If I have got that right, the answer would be 49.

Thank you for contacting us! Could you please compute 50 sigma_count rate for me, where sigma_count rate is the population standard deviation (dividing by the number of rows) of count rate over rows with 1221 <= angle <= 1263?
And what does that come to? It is 36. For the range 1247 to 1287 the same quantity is 15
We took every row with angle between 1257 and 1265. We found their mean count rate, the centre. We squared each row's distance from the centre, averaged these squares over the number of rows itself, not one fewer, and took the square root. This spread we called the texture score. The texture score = 0.102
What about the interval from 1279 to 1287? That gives 0.065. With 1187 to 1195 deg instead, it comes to 0.073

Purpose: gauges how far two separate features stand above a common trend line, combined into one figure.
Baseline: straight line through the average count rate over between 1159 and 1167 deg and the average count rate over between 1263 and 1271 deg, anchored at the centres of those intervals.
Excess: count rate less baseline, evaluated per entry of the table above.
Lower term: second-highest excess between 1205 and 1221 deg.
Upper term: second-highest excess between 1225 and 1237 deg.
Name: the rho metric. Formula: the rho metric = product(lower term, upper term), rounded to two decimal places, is 0.33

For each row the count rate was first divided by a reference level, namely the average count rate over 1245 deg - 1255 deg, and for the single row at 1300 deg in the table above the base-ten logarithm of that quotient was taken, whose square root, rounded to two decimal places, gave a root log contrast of 0.22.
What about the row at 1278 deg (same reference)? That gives 0.22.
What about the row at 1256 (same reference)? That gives 0.12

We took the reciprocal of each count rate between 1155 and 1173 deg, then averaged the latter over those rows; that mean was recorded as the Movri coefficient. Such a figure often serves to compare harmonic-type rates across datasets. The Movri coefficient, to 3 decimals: 0.157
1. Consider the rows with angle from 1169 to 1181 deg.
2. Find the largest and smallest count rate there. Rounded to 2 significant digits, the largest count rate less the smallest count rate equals 0.36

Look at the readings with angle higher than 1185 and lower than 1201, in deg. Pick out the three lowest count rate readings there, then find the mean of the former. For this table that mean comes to 6.62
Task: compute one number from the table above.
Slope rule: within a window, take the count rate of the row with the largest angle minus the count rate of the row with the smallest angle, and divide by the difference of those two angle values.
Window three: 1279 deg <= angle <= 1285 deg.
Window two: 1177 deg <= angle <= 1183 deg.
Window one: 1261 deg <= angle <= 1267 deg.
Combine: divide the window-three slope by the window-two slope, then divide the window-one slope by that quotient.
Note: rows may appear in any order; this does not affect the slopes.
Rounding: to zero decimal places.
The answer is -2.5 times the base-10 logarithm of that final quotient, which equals 3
